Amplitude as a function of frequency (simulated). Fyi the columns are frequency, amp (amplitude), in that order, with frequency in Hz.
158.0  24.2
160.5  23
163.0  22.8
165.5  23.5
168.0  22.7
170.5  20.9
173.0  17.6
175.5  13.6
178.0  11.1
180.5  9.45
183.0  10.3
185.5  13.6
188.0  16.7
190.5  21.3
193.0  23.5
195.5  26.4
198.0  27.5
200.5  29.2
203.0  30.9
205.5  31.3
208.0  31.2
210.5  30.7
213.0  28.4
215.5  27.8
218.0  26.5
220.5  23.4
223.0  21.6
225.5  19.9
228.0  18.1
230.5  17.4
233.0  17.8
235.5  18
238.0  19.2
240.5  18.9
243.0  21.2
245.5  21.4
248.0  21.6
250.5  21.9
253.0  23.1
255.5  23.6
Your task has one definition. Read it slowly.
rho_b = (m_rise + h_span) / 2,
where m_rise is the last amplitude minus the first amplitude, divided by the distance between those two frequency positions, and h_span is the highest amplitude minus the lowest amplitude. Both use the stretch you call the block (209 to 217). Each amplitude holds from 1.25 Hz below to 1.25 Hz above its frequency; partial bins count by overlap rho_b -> 1.2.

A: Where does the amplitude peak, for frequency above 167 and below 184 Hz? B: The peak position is 168.0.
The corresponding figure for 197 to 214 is 205.5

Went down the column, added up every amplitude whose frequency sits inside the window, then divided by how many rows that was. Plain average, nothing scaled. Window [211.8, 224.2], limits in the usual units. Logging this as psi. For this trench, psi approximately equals 26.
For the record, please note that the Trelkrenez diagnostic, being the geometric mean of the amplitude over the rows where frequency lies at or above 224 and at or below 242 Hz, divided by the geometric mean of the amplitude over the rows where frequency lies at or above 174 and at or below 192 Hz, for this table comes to 1.4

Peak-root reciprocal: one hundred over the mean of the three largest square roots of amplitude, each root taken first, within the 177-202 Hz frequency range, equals 19.0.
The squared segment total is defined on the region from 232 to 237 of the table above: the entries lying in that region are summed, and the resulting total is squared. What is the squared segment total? 1282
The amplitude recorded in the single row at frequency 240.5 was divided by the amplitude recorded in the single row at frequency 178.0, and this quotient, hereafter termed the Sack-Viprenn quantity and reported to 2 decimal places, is 1.70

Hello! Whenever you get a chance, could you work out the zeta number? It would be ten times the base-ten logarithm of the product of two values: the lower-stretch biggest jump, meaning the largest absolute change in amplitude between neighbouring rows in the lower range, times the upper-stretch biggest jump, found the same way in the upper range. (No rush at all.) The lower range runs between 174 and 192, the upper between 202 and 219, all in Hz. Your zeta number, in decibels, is 10.2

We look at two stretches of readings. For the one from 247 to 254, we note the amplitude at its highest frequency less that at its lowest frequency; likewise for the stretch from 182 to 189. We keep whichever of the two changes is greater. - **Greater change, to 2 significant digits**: 6.4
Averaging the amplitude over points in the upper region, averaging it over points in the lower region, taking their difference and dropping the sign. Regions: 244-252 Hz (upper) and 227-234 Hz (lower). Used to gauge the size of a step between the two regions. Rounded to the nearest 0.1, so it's 3.9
